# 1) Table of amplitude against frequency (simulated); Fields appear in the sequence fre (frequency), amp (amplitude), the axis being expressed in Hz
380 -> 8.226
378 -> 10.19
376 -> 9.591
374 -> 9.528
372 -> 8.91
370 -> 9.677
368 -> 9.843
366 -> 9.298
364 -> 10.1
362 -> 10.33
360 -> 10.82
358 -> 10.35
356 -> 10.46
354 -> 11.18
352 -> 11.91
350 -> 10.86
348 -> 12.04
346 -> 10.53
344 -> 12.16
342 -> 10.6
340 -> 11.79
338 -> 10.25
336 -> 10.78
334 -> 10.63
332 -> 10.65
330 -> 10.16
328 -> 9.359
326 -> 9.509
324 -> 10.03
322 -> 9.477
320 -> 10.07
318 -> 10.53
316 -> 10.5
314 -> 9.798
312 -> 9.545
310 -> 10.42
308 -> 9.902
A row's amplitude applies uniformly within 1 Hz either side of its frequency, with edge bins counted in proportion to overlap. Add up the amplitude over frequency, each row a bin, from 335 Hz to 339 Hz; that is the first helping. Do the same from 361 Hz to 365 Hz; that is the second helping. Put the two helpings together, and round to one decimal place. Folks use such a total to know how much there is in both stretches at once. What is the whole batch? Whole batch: 82.9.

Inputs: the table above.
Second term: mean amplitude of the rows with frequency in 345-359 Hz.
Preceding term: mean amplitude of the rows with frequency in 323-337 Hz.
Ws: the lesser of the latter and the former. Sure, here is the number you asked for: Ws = 10.2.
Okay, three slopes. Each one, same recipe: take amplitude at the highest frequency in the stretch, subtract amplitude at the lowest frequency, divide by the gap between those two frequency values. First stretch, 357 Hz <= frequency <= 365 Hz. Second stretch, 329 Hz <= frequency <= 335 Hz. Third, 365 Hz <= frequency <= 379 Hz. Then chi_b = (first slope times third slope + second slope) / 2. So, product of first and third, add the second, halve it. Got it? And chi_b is 0.06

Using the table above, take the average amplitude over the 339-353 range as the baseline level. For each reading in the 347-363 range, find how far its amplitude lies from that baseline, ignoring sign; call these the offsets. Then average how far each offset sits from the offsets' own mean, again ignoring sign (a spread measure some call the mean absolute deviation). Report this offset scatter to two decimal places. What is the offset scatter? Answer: 0.25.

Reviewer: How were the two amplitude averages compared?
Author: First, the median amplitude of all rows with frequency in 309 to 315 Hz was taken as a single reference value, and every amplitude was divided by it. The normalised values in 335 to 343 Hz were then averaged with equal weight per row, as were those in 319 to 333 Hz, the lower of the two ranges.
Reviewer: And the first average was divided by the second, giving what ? 1.10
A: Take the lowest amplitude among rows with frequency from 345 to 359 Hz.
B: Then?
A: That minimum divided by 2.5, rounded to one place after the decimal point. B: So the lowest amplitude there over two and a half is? 4.1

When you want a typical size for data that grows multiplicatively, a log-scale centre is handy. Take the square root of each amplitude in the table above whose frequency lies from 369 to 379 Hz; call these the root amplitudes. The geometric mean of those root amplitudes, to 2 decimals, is 3.09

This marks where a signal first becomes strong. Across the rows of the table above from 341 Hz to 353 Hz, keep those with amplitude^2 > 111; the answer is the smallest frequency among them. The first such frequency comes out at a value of 342 Hz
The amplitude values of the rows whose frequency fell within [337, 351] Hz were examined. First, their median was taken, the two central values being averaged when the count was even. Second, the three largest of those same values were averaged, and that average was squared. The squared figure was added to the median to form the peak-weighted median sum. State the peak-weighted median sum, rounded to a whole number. 155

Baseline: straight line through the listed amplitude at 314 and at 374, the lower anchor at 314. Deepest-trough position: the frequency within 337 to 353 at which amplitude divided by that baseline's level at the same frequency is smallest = 338 Hz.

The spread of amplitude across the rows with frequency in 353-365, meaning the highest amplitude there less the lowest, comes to 1.1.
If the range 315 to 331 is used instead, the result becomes 1.2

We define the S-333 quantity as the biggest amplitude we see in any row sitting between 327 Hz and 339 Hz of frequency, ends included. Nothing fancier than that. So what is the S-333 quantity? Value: 10.78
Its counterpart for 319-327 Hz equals 10.07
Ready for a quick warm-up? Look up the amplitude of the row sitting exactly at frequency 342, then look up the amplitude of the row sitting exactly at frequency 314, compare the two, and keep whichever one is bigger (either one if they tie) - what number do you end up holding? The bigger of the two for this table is 10.6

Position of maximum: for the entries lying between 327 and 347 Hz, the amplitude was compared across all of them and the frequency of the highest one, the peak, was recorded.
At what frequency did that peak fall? 344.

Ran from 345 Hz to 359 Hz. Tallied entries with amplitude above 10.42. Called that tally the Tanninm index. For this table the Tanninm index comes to 6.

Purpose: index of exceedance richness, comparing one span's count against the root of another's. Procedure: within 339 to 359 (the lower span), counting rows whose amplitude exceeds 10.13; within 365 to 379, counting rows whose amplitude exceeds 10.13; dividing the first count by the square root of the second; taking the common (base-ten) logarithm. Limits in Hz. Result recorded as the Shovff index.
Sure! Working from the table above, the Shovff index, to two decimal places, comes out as 1.00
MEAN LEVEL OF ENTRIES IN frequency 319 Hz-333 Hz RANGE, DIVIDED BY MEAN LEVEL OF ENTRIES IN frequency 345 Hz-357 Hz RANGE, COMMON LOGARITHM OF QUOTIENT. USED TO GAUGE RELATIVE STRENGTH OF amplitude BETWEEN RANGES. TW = -0.05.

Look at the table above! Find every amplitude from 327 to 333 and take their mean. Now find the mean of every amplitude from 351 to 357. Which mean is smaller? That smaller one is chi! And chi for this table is 10.1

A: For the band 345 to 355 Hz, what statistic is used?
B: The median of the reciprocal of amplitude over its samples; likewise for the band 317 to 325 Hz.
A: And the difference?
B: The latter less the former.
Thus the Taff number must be 0.010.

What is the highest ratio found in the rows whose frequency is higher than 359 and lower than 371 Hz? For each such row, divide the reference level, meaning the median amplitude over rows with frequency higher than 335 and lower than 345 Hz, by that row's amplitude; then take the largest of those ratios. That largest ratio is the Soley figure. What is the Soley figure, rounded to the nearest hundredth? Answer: 1.16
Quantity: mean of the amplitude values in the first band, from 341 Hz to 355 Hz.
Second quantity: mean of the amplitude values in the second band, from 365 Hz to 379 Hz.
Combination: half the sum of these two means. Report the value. 10.45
